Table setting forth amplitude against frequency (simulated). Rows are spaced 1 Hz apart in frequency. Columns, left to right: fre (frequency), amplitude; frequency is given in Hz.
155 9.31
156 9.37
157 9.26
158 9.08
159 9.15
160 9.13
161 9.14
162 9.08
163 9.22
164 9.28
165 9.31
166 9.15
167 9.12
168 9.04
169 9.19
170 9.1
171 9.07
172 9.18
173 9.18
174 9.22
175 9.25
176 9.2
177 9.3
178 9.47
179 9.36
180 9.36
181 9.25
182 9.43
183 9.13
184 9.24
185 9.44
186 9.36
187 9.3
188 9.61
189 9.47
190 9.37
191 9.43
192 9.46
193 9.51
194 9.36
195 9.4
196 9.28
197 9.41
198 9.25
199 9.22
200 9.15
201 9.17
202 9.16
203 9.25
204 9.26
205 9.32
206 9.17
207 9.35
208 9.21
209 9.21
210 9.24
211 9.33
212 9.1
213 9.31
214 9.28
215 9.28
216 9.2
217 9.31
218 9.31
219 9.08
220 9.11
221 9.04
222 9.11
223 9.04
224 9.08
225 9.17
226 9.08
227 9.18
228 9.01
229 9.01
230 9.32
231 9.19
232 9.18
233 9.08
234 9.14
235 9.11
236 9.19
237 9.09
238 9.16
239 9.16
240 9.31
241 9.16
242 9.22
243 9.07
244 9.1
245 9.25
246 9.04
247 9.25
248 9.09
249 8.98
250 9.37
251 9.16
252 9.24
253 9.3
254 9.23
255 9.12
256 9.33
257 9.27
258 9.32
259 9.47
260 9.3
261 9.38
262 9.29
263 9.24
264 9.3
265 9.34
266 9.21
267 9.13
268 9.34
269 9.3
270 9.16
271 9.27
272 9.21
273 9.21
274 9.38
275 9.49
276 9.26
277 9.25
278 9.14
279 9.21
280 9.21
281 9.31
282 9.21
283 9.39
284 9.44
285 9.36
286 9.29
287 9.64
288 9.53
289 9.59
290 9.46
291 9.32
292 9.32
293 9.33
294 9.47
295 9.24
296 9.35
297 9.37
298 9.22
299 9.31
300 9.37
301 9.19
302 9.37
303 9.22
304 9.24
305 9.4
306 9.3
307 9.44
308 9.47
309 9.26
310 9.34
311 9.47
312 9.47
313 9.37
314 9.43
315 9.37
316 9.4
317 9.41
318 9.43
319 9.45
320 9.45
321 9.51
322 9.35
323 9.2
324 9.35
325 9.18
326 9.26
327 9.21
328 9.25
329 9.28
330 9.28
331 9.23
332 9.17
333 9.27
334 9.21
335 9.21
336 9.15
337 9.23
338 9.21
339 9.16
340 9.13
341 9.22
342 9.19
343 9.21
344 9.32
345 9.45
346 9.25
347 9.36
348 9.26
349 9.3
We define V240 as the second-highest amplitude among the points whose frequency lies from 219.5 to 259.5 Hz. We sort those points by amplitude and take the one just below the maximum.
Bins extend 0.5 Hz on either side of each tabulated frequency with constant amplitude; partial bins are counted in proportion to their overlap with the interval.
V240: 9.37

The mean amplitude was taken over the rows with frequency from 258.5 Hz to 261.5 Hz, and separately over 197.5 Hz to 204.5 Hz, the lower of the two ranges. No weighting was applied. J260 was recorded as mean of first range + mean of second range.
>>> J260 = 18.6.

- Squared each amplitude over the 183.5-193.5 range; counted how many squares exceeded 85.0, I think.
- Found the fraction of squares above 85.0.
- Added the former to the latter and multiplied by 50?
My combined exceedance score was 550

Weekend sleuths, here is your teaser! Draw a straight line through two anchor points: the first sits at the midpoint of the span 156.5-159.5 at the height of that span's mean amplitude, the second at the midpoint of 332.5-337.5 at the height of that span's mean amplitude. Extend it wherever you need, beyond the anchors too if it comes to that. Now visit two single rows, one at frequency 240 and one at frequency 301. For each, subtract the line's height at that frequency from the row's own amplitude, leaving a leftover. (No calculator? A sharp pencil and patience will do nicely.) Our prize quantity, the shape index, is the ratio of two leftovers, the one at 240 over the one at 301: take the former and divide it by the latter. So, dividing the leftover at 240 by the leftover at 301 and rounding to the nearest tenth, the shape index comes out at -8.6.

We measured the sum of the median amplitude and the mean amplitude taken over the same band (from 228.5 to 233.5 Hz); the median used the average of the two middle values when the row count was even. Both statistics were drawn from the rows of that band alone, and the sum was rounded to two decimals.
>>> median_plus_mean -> 18.34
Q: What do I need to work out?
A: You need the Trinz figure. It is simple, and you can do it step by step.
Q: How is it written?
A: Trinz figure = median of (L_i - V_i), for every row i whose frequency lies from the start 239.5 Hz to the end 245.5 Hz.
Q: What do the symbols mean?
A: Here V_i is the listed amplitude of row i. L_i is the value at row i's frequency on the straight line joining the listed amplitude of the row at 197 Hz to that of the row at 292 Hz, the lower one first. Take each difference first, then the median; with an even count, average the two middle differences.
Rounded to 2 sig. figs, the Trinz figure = 0.18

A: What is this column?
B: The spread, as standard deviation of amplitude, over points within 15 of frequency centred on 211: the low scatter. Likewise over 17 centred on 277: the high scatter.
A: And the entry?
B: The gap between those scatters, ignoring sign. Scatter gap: 0.030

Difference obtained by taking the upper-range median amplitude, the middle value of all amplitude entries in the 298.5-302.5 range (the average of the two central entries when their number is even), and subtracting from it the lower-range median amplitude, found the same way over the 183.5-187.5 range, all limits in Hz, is 0.010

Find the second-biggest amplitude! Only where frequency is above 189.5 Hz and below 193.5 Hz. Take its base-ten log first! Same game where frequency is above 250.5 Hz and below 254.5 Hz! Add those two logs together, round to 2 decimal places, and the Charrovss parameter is 1.94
